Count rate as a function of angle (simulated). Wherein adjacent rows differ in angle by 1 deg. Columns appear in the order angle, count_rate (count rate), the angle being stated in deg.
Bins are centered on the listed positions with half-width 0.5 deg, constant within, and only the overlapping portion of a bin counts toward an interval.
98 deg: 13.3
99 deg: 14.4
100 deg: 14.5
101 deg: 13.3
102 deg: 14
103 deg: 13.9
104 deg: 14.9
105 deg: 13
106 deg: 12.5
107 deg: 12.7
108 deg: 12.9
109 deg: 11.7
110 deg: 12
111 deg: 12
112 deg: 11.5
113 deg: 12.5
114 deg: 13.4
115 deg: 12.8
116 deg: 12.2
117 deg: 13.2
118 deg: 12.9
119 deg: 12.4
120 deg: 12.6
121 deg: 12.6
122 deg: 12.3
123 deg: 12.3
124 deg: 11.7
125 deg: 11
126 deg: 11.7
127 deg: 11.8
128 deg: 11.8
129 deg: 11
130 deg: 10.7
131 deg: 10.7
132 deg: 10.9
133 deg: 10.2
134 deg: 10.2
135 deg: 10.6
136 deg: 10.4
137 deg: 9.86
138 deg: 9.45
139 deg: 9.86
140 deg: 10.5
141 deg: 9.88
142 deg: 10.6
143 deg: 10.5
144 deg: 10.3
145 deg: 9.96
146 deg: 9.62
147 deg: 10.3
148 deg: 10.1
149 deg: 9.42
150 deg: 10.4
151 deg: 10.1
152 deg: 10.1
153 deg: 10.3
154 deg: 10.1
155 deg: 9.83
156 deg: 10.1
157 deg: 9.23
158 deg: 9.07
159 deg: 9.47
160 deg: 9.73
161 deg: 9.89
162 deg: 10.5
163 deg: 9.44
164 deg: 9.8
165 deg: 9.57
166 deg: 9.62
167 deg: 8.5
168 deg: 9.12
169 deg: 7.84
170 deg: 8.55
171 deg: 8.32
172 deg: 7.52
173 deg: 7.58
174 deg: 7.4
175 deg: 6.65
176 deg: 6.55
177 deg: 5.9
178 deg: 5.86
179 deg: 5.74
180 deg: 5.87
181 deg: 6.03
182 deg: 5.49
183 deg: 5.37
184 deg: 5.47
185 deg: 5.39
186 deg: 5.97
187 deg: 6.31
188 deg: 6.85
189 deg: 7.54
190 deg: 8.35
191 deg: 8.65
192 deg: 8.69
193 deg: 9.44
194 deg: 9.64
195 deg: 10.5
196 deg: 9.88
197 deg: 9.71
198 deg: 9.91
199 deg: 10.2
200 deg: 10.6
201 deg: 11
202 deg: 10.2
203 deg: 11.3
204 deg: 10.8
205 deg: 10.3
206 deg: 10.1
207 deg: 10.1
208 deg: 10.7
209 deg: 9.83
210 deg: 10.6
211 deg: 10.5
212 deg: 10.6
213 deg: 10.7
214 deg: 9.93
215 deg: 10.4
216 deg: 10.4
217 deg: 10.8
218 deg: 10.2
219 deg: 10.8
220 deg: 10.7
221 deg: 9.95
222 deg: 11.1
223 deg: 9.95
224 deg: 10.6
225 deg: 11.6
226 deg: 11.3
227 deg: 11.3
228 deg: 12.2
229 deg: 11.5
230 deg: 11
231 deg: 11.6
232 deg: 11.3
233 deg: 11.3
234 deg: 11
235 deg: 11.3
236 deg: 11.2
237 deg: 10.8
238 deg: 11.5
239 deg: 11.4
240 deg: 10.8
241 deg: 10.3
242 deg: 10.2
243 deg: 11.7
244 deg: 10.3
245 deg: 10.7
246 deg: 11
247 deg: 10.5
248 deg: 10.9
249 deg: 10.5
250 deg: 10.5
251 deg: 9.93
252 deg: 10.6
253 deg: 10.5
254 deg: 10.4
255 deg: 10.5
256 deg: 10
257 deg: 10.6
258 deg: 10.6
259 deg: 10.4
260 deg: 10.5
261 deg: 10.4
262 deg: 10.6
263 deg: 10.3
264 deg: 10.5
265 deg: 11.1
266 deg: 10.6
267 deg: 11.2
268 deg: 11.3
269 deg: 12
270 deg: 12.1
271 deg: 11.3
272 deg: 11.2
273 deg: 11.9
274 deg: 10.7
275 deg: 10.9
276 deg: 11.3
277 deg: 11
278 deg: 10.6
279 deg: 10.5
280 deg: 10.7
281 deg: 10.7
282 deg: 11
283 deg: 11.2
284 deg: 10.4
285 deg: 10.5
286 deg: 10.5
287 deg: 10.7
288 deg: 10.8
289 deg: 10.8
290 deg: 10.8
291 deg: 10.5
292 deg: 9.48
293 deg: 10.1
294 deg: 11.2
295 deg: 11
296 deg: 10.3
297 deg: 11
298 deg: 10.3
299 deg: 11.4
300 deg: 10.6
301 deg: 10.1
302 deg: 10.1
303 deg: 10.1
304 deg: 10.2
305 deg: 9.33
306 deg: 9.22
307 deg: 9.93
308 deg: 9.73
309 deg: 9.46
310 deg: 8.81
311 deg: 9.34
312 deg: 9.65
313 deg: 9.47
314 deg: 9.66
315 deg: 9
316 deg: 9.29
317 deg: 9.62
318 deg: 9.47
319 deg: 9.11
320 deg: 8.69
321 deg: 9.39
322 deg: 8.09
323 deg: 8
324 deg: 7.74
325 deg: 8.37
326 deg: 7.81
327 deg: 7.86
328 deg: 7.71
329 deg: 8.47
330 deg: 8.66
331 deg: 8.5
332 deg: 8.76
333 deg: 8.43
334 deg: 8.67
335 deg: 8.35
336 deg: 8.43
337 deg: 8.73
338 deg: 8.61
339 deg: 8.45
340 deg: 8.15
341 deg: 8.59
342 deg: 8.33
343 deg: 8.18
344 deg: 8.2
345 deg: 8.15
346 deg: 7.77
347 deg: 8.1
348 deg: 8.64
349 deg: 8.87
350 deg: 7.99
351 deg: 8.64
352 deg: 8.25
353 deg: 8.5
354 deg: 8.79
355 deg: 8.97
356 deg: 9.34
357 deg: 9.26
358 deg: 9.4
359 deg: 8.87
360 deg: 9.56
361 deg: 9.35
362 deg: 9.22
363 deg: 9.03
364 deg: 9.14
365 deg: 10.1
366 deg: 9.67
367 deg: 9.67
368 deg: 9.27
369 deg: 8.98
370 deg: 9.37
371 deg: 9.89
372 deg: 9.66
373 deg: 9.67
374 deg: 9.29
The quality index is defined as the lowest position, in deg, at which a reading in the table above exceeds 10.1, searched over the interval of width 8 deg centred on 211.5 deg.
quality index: 208 deg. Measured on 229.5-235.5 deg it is 230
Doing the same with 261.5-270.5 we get 262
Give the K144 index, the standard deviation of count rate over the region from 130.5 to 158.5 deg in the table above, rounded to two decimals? 0.44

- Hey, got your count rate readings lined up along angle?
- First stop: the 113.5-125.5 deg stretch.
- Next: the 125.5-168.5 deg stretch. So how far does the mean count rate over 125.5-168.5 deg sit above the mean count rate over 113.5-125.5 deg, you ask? -2.3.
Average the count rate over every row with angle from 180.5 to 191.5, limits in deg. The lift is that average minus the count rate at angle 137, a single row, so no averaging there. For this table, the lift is -3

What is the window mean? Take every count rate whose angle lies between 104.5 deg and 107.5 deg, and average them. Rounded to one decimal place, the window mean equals 12.7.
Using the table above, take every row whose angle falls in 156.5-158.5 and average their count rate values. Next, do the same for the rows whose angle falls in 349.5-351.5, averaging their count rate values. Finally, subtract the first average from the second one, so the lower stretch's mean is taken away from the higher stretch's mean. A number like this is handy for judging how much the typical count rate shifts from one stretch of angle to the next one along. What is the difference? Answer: -0.8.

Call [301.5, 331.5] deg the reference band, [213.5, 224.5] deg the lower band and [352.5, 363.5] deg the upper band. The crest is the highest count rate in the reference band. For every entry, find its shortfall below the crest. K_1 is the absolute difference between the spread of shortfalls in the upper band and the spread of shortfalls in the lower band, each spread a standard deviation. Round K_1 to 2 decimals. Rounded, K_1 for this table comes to 0.08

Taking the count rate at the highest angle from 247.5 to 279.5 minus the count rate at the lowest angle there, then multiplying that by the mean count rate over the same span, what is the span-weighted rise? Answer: -4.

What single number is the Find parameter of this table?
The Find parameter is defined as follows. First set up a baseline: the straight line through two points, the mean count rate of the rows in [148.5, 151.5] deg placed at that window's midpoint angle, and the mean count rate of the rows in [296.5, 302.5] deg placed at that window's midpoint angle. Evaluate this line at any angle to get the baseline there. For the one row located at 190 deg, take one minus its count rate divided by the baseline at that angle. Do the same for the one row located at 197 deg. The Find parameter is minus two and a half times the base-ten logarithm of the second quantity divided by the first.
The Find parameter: 1.5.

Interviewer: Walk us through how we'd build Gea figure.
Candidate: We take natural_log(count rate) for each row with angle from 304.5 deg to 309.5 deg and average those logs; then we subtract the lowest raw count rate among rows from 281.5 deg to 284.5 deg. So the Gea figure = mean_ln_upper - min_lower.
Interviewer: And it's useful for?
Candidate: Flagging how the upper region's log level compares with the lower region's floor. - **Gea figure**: -8.1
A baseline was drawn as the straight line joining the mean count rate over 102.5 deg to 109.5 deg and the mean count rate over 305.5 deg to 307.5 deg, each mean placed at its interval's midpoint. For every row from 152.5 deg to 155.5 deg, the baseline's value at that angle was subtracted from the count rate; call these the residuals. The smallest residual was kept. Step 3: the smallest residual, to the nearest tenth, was -2.4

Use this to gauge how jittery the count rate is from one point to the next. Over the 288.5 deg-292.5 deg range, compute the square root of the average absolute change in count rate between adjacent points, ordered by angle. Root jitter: 0.66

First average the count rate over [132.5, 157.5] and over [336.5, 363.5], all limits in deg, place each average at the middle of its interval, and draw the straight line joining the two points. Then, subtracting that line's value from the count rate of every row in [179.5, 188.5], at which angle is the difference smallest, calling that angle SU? 183 deg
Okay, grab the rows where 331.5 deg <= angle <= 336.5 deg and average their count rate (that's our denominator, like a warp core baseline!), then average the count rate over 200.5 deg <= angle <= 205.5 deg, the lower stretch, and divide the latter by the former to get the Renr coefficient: 1.3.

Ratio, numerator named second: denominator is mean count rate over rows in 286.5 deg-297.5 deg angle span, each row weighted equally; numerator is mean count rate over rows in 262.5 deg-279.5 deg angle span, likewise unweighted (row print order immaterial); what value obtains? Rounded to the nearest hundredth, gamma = 1.05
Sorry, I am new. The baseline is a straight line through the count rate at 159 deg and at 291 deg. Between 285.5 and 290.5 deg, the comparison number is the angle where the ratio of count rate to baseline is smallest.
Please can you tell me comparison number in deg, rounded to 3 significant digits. 286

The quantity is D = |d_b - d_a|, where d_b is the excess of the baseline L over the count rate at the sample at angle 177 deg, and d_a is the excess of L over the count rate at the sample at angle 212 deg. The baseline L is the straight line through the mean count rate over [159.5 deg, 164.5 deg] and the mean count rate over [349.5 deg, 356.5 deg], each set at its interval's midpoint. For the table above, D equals 4.9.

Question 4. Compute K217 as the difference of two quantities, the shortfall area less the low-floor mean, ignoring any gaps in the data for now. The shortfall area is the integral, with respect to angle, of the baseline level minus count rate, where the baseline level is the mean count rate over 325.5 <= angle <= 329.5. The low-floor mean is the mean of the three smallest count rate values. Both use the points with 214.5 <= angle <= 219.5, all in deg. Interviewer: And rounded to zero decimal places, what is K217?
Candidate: -23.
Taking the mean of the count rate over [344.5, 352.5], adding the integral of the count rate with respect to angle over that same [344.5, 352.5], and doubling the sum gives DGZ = 149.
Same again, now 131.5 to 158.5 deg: 564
